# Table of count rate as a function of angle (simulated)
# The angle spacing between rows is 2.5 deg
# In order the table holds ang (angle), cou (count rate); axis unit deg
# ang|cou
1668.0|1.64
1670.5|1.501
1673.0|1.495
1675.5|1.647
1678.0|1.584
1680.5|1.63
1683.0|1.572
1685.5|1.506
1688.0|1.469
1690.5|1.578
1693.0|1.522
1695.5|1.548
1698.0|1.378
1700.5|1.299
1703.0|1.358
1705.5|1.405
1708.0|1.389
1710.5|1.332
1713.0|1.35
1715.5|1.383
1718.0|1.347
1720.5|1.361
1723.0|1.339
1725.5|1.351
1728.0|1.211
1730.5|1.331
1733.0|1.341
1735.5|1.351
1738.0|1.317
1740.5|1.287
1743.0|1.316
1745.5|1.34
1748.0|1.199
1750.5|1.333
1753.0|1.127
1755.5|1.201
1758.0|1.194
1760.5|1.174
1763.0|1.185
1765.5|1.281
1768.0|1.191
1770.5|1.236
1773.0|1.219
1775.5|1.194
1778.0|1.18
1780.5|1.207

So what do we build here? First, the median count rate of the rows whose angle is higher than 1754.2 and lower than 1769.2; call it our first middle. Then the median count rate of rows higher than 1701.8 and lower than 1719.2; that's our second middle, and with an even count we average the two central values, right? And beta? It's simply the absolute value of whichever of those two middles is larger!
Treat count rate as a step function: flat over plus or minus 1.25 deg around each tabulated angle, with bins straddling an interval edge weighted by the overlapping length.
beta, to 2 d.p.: 1.36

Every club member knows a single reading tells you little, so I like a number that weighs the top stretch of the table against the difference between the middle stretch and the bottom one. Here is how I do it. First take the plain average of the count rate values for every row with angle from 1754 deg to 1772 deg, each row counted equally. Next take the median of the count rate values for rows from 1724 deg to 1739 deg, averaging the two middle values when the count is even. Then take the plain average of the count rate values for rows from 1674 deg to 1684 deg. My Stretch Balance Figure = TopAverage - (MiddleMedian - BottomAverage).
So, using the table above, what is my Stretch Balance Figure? 1.48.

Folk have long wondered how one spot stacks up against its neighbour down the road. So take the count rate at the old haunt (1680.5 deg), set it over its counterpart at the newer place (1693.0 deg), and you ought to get 1.07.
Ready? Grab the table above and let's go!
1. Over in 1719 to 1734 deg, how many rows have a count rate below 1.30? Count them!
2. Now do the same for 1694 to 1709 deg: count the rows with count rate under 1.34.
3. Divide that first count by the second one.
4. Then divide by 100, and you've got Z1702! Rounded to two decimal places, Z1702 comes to 0.01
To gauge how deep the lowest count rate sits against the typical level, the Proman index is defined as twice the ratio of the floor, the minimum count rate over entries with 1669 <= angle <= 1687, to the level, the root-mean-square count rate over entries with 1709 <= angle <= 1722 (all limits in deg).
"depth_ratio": 2.21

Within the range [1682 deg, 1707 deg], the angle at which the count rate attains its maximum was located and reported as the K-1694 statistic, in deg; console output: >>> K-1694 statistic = 1690.5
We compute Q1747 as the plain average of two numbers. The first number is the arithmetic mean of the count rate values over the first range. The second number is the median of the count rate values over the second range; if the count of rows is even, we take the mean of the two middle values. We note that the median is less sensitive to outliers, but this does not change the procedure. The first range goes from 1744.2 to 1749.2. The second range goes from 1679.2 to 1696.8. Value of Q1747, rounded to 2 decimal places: 1.41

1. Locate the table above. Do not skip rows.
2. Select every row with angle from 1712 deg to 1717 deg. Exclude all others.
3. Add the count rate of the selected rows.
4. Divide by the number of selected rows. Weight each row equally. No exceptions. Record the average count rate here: 1.37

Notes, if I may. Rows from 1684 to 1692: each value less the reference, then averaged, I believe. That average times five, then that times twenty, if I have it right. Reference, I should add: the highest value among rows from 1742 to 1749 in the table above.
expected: 18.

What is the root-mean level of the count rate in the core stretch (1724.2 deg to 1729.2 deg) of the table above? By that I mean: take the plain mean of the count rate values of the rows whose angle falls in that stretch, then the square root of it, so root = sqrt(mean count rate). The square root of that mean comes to 1.132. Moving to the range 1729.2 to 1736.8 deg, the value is 1.158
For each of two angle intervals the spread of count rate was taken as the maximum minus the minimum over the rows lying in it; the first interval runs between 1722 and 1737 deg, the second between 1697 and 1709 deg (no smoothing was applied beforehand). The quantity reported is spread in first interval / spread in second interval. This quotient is 1.32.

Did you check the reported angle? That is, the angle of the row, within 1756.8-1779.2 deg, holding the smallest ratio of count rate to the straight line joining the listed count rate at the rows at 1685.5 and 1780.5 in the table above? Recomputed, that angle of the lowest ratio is 1760.5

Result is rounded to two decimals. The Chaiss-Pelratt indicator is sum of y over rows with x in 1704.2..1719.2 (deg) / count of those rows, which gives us 1.37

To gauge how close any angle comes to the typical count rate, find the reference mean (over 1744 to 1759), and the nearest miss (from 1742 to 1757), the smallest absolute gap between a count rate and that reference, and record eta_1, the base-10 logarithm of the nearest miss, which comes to -1.5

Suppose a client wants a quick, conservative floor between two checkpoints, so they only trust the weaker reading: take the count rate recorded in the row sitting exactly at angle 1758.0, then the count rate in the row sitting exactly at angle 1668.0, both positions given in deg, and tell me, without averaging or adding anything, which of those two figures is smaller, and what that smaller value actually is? 1.19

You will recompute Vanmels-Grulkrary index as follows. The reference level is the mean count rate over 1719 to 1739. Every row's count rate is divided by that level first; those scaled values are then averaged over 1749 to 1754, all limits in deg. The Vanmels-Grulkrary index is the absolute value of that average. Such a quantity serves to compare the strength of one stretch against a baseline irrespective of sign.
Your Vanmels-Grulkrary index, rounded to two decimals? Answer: 0.93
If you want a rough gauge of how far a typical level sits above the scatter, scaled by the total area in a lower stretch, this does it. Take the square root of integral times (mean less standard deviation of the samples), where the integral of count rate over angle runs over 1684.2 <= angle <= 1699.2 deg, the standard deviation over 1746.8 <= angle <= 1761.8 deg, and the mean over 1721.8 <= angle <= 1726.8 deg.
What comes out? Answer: 5.4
